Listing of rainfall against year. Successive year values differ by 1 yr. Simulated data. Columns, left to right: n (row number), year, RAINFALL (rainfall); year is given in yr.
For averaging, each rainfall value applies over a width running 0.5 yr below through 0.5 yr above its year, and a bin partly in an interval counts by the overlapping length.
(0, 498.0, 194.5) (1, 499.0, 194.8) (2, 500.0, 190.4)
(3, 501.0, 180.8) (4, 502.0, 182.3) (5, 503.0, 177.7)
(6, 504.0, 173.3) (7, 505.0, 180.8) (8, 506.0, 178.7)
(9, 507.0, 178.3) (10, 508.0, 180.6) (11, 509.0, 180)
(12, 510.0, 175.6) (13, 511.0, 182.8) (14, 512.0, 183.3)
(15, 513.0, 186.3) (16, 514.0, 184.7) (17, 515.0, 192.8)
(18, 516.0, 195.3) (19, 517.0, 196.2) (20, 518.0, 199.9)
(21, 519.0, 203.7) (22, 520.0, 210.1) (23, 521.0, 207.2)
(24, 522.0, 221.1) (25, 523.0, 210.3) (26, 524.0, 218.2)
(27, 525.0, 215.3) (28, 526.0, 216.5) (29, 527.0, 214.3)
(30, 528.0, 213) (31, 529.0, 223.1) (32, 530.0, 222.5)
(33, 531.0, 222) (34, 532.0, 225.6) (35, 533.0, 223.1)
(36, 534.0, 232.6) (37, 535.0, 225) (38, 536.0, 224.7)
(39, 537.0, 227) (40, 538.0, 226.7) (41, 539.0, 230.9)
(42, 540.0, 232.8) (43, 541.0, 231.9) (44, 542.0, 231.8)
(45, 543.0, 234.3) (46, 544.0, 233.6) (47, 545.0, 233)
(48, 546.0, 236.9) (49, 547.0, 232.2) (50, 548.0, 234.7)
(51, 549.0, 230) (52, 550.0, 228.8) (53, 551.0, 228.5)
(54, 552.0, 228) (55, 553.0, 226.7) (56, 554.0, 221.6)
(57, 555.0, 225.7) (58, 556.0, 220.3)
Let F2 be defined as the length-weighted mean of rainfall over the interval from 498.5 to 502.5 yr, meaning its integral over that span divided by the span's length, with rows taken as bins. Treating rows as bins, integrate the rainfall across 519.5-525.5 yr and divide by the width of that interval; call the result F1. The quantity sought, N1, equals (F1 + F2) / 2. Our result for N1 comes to 200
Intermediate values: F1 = 214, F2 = 187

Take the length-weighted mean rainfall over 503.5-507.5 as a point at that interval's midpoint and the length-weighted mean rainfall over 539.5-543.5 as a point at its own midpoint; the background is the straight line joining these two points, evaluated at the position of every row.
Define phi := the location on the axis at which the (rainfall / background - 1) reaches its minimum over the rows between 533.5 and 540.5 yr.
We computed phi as 538.0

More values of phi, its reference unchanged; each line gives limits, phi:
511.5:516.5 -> 514.0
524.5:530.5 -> 528.0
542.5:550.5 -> 550.0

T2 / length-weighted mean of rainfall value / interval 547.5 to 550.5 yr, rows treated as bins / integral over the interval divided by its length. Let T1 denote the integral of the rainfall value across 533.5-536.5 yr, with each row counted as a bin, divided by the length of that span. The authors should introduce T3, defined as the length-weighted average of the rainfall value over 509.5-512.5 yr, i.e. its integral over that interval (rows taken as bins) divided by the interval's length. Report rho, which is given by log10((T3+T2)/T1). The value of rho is 0.26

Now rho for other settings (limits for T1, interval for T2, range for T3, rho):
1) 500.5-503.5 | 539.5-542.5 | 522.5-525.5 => 0.39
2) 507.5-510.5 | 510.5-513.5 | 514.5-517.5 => 0.33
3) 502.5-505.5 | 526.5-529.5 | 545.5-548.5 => 0.41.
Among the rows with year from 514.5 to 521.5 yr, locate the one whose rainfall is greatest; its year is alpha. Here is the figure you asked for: 520.0 yr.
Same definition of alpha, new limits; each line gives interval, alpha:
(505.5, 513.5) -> 513.0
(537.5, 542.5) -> 540.0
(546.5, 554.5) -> 548.0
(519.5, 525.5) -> 522.0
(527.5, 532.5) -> 532.0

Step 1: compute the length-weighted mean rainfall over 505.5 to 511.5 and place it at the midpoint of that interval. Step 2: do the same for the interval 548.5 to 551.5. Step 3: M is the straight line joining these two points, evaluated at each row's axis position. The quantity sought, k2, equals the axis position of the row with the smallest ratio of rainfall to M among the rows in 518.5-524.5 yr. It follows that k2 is 519.0 yr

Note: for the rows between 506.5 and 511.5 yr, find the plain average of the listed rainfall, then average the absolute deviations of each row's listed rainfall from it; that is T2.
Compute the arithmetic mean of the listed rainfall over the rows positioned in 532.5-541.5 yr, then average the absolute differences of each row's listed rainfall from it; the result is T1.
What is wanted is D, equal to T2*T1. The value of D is 7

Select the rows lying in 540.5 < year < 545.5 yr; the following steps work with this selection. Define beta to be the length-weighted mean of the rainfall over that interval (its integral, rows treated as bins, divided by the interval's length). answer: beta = 233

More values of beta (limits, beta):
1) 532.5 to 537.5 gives 226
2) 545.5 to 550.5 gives 233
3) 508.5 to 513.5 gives 182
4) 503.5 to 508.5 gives 178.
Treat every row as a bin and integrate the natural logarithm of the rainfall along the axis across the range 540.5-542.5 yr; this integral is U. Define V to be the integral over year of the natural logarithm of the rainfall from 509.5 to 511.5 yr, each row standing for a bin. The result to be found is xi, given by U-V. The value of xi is 0.52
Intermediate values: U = 10.89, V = 10.4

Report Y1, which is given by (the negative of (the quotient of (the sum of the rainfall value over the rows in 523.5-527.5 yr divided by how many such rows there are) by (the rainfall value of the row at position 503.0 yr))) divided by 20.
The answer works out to -0.0608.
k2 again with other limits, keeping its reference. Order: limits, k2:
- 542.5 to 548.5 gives 547.0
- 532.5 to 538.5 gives 538.0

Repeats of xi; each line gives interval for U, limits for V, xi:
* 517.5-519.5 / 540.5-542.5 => -0.28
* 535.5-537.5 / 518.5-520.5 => 0.18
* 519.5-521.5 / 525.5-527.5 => -0.06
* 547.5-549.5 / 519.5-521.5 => 0.22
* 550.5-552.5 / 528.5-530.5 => 0.05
